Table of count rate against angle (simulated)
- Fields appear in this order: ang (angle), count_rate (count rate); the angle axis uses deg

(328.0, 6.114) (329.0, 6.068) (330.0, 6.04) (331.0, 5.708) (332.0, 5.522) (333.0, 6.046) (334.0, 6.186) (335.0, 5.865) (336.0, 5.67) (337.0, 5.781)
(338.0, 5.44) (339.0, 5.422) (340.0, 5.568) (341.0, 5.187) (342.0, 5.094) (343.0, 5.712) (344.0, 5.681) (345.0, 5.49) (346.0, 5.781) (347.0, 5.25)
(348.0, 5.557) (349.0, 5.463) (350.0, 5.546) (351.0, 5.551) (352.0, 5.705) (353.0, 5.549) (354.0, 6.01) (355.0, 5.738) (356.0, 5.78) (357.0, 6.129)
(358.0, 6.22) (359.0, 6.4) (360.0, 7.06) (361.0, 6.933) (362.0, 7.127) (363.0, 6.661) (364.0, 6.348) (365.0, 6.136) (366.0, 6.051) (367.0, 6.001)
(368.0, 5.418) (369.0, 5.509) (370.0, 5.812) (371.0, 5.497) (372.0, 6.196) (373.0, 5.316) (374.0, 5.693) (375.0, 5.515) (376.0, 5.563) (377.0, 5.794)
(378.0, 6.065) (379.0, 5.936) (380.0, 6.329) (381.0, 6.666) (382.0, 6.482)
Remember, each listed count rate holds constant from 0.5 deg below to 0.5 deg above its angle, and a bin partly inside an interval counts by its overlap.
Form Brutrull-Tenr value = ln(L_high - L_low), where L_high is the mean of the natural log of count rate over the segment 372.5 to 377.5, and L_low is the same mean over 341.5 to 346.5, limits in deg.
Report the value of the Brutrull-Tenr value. -5.3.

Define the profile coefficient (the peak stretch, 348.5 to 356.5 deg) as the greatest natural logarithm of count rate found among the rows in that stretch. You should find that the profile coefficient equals 1.79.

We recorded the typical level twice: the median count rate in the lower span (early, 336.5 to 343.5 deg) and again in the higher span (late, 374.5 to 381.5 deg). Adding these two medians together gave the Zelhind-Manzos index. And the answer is 11.4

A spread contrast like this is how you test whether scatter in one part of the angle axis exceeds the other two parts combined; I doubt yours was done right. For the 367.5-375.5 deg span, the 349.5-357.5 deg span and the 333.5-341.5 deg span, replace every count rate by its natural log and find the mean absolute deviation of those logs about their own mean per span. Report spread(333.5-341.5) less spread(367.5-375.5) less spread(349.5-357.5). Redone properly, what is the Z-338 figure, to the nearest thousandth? -0.024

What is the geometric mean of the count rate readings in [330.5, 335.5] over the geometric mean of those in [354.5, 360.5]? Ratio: 0.94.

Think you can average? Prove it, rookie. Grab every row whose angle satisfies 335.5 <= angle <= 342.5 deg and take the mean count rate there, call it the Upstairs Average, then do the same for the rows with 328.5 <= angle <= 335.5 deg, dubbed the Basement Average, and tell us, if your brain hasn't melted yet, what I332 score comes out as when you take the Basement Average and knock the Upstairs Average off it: 0.5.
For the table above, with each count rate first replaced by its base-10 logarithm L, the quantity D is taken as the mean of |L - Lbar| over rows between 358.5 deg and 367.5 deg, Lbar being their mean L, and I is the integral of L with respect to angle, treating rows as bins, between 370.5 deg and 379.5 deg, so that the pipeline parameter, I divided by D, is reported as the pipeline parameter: 275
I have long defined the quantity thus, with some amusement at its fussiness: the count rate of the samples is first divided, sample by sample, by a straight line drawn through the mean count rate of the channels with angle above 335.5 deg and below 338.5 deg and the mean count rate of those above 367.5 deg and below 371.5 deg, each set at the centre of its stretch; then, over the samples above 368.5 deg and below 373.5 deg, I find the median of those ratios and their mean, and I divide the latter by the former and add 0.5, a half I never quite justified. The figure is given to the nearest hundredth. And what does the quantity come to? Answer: 1.53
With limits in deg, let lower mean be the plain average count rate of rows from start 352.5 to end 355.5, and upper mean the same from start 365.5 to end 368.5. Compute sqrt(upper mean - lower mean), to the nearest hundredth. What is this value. 0.24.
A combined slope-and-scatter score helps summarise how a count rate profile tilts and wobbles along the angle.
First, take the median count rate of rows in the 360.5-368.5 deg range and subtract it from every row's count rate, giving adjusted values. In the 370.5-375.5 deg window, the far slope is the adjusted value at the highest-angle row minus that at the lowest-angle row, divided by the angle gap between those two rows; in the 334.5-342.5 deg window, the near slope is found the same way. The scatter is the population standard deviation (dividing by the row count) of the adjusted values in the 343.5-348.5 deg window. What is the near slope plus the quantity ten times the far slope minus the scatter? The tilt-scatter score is -0.25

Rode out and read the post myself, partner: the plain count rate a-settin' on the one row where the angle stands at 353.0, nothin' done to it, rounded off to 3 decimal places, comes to 5.549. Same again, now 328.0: 6.114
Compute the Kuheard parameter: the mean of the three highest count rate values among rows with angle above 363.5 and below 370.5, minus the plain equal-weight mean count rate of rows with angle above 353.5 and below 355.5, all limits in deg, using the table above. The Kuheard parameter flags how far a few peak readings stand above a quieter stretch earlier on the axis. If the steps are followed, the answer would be 0.3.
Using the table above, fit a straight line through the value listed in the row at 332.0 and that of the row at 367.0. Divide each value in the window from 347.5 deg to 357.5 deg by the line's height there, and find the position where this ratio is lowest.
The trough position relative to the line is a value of 349.0 deg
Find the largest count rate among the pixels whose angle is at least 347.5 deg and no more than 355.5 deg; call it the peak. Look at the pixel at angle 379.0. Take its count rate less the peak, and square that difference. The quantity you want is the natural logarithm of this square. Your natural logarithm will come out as -5.2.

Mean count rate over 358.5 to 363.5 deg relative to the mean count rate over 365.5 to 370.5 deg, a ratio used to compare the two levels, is 1.19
